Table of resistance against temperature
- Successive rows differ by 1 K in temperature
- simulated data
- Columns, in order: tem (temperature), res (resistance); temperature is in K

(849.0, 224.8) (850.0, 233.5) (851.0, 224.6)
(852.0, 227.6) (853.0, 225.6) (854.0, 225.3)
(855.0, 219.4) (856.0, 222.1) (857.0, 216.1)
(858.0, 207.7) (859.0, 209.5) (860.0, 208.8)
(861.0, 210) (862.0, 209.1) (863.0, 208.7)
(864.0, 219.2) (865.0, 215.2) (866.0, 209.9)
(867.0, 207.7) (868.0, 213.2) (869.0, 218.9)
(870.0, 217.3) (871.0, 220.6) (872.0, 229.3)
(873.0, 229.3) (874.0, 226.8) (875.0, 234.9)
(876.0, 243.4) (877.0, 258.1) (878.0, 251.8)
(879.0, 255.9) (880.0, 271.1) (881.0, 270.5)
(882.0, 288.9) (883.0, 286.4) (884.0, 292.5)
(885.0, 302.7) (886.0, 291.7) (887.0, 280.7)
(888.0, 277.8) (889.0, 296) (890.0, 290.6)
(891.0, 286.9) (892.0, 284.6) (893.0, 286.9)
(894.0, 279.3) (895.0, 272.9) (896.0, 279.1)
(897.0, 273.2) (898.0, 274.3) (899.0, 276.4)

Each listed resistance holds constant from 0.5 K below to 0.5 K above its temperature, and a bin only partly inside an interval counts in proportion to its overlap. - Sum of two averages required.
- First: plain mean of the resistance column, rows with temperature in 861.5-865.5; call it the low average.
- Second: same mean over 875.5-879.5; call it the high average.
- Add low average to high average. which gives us 465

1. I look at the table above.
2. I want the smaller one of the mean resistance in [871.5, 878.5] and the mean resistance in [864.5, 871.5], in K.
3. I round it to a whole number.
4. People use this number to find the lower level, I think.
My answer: 215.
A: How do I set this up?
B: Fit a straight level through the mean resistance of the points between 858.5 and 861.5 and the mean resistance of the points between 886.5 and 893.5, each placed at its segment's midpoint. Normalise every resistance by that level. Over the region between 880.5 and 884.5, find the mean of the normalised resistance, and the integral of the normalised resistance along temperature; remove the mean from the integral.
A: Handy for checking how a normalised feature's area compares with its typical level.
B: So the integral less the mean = 3.2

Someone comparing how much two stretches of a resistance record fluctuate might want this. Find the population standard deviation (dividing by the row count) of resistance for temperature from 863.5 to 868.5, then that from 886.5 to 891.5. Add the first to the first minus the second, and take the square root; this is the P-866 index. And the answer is 1.2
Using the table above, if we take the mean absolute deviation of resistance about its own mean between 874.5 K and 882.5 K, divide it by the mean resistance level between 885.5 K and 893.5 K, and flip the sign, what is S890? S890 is -0.046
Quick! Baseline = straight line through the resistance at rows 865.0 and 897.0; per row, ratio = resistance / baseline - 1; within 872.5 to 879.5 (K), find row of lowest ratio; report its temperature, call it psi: 874.0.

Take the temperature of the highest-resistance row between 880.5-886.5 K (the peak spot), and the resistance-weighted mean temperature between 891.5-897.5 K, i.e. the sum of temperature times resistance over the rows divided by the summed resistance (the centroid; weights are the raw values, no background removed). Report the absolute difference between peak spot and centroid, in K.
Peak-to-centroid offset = 9.5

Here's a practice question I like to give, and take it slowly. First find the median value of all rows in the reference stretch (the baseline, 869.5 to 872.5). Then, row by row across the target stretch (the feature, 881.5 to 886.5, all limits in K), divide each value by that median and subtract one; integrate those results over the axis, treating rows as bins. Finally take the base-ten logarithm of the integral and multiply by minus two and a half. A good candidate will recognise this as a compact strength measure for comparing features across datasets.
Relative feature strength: -0.5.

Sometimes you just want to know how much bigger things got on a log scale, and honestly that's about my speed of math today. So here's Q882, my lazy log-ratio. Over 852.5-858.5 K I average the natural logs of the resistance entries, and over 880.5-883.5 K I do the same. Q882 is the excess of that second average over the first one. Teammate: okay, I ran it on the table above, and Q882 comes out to 0.25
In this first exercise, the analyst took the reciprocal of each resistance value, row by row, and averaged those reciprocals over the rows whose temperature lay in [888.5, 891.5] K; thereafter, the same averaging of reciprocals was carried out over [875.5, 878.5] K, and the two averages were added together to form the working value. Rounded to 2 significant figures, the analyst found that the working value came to 0.0074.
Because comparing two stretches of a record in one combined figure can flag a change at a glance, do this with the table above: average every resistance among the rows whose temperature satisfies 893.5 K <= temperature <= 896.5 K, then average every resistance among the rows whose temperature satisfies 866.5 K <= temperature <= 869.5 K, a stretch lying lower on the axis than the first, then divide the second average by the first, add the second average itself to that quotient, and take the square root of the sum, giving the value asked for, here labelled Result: 14.6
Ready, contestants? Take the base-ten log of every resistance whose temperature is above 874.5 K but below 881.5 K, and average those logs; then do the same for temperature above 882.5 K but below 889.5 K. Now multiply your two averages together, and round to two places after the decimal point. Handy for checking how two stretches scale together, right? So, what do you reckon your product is 5.92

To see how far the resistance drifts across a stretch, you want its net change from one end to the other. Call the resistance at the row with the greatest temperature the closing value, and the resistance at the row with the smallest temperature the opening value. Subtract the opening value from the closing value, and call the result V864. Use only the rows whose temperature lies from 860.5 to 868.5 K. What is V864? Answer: 3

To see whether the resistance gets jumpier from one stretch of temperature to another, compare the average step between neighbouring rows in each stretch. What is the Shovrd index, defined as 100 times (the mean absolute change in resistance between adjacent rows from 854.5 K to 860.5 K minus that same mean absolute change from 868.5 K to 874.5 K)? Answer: 70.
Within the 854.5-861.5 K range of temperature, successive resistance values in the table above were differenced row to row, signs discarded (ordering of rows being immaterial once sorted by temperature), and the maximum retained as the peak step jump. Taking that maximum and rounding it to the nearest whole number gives 8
